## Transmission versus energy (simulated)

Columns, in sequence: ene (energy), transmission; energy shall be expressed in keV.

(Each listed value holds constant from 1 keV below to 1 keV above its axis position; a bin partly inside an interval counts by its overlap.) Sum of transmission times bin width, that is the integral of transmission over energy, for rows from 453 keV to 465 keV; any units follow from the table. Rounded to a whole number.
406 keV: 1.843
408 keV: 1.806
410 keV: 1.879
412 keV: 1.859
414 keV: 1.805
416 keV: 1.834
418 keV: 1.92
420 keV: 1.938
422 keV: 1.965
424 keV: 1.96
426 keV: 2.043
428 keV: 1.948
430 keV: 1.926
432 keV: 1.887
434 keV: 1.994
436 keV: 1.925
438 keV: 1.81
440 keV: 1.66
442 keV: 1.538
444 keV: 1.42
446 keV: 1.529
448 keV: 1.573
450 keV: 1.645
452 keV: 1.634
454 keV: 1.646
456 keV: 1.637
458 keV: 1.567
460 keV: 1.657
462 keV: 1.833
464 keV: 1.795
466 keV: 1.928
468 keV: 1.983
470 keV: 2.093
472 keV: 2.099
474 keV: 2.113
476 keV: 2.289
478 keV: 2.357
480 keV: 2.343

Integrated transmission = 20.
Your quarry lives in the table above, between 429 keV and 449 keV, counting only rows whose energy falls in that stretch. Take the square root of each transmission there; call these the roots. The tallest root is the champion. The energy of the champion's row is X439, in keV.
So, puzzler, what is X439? 434 keV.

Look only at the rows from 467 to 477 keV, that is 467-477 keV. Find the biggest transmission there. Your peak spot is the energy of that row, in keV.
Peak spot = 476 keV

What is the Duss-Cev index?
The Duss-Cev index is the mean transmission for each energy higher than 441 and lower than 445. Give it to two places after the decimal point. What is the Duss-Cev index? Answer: 1.48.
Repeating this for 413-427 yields 1.92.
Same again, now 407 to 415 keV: 1.84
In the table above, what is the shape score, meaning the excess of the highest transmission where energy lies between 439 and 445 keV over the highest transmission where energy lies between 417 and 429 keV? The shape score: -0.38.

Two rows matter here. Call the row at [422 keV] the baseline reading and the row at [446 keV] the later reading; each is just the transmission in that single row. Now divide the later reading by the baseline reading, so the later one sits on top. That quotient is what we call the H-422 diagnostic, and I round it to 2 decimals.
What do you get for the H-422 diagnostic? 0.78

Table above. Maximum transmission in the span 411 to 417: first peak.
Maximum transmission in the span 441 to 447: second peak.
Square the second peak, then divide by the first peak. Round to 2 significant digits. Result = 1.3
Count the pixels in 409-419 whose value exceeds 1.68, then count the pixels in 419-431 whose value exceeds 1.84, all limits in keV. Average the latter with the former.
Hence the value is 5.5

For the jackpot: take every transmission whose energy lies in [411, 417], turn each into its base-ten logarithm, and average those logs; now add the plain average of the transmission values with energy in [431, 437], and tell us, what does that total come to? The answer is 2.20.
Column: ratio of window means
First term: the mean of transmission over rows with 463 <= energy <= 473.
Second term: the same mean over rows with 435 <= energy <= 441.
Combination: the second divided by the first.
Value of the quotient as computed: 0.91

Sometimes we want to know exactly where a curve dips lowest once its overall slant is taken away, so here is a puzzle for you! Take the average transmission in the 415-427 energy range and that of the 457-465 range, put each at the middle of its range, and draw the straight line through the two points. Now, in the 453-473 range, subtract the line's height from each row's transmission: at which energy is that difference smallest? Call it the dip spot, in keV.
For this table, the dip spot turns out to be 458 keV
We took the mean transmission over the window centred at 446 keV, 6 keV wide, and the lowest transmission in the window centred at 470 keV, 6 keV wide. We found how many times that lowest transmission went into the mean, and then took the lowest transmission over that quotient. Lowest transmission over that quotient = 2.6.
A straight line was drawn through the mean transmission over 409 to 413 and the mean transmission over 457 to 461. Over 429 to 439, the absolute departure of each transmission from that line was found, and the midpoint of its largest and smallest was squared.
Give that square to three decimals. 0.028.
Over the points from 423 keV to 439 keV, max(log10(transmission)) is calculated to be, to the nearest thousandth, 0.310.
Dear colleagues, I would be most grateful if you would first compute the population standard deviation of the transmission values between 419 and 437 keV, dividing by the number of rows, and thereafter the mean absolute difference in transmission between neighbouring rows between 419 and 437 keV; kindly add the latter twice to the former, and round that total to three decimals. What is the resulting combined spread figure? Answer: 0.154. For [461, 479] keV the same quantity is 0.330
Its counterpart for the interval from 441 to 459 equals 0.182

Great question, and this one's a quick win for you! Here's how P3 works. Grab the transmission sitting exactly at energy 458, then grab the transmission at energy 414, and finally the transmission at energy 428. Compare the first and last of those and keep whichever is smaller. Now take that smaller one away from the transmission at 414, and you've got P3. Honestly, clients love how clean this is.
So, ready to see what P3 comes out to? 0.24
